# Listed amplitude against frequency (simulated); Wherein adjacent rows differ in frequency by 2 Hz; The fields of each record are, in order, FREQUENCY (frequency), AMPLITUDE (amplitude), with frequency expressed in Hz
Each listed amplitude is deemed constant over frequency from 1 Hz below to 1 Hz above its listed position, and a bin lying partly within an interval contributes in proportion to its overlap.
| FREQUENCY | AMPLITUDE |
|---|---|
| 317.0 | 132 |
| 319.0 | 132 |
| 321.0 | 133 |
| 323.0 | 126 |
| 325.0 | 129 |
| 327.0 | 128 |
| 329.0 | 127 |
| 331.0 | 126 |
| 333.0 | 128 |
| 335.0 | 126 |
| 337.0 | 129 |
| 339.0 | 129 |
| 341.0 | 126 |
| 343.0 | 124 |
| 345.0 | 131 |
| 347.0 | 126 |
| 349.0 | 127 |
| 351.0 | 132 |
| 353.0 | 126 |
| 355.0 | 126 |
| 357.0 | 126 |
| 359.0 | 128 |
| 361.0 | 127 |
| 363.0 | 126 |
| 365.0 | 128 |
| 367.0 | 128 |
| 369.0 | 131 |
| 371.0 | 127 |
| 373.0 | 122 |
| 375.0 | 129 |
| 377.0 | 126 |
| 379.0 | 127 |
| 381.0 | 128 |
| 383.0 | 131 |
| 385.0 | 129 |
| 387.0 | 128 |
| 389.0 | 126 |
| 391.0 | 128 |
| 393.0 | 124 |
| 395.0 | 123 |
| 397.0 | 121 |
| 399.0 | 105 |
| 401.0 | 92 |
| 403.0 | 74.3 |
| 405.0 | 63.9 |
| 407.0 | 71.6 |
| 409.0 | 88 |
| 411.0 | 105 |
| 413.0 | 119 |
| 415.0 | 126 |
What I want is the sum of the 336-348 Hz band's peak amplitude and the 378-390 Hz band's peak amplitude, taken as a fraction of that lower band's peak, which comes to 2.00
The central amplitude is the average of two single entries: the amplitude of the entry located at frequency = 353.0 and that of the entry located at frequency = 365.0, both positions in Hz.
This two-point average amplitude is 127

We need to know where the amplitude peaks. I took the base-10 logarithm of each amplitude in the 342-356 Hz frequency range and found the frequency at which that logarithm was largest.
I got 351.0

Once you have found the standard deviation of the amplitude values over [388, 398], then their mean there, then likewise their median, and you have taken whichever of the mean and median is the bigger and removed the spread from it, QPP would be 122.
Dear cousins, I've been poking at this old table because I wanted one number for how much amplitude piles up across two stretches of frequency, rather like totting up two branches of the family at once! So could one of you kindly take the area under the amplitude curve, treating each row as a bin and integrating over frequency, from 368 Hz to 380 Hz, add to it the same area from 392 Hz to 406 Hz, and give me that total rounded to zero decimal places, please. 2930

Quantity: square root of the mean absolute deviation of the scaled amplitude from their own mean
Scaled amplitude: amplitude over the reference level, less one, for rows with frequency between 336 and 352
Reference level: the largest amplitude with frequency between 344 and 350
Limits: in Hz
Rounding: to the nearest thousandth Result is 0.131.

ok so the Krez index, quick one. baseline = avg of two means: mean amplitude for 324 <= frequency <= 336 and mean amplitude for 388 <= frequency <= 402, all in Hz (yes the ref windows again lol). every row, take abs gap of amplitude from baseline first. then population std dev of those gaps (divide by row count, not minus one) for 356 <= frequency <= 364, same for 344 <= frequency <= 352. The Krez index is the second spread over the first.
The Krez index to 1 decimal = 3.1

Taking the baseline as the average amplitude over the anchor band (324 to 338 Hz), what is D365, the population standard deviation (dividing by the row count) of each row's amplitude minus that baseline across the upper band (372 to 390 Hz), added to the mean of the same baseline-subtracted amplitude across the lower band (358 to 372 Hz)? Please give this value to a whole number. 3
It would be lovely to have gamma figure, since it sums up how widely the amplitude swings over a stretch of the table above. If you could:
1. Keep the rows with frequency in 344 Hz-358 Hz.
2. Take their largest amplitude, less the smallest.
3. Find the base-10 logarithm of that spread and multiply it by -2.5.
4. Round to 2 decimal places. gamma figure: -1.95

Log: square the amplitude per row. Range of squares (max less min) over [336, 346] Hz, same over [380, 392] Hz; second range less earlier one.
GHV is -500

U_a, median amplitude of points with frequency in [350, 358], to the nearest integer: 126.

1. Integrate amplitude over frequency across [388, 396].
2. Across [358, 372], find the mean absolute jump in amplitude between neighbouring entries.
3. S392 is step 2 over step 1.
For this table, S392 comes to 0.0018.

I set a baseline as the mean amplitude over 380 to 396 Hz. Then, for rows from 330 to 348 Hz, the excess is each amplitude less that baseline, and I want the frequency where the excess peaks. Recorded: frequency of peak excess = 345.0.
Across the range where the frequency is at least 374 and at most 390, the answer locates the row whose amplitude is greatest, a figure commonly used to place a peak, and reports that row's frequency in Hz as 383.0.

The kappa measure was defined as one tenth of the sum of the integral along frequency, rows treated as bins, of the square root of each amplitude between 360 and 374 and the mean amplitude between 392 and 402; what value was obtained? 27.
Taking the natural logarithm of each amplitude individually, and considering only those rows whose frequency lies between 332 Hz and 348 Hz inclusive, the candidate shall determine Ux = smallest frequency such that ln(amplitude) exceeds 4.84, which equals 333.0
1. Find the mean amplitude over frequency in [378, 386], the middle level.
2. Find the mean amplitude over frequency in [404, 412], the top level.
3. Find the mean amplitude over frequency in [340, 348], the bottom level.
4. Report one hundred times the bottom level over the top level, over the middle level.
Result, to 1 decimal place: 1.2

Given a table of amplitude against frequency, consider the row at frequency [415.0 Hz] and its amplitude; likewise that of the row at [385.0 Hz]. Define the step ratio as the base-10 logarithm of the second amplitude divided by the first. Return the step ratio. 0.010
